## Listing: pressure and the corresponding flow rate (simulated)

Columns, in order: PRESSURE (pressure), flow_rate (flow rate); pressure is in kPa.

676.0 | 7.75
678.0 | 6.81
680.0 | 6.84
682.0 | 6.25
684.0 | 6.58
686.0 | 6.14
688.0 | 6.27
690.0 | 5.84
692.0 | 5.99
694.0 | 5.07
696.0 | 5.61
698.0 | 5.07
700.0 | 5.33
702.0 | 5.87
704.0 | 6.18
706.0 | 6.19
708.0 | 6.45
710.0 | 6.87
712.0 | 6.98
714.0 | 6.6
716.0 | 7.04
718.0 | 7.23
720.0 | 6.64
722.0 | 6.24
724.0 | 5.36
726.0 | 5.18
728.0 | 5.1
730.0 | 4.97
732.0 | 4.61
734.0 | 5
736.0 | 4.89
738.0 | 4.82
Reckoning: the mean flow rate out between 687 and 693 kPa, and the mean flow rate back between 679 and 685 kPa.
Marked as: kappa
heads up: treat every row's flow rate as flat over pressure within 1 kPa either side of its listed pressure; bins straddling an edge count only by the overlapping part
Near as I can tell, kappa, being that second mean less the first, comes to 0.5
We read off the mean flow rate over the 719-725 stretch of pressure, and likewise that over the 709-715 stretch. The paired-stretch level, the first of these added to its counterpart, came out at 12.9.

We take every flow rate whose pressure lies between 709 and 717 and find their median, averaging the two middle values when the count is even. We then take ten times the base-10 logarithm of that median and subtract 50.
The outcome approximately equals -41.6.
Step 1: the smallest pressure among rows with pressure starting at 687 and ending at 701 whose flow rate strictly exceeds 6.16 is 688.0 kPa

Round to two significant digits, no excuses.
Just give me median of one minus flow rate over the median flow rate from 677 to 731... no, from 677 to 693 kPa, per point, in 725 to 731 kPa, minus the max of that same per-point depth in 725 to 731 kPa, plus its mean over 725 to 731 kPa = 0.17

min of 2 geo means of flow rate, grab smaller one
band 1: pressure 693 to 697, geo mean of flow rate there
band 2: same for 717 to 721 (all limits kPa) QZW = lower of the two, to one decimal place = 5.3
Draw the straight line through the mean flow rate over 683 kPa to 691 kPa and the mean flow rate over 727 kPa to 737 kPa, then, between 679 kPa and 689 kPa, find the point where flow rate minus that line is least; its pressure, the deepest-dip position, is 682.0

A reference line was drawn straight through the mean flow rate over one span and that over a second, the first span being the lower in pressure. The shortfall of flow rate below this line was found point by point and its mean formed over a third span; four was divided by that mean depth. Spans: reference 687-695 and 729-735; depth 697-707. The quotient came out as -22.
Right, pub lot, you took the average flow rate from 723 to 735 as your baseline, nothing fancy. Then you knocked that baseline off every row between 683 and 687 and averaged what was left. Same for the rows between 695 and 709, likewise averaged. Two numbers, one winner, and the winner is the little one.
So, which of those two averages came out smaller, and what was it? 0.78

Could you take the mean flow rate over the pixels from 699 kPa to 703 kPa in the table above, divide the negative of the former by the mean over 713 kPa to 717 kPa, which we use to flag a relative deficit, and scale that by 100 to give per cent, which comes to -82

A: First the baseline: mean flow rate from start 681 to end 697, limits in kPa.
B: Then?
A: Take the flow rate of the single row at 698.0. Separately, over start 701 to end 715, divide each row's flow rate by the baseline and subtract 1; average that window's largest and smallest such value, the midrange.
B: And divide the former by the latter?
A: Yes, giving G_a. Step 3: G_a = 66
